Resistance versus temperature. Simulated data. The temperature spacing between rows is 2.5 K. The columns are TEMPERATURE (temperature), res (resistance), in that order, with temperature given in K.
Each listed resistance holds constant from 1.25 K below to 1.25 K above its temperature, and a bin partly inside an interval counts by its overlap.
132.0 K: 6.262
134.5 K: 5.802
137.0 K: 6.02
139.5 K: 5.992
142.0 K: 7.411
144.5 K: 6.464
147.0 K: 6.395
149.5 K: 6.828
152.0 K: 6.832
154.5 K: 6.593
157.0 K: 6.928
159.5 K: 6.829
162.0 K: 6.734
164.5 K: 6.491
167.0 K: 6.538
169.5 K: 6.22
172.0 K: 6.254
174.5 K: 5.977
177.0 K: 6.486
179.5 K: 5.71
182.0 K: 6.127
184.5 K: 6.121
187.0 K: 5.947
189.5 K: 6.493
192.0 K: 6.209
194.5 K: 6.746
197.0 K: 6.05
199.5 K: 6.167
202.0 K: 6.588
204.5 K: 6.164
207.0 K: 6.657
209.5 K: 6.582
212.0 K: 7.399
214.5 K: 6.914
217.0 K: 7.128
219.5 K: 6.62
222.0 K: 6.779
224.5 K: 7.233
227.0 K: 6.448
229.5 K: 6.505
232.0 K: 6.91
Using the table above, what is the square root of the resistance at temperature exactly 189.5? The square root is 2.55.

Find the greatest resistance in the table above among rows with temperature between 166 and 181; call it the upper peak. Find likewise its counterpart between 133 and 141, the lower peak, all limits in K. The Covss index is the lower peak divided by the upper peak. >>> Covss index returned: 0.92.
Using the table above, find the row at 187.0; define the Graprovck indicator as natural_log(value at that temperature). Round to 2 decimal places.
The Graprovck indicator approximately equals 1.78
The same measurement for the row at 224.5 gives 1.98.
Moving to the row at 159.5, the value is 1.92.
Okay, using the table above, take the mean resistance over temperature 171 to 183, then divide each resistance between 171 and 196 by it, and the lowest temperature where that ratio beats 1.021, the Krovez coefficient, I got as 172.0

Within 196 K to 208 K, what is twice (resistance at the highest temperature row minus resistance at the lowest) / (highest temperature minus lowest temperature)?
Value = 0.12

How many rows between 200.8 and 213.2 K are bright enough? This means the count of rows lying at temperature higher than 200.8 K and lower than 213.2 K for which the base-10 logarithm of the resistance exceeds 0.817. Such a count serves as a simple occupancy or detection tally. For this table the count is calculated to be 4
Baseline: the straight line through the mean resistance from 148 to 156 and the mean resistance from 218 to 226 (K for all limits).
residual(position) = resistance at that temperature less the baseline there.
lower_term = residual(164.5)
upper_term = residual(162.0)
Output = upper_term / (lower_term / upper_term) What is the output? 0.00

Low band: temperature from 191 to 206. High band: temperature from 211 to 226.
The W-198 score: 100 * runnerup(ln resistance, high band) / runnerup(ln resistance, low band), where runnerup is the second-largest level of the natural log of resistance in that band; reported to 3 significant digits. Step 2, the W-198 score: 105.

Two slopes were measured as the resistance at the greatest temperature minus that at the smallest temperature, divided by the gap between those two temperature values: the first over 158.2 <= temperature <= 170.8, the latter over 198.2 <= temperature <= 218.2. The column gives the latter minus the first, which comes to 0.12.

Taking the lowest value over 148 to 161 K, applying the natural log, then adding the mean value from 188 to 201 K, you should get 8.22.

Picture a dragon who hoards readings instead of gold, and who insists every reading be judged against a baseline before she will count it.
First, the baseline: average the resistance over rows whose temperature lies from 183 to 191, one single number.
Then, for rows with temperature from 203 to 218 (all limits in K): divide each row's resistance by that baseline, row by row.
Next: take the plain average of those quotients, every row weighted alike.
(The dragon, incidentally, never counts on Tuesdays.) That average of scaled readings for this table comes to 1.10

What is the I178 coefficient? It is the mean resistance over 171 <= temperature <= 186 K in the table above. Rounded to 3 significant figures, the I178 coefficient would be 6.11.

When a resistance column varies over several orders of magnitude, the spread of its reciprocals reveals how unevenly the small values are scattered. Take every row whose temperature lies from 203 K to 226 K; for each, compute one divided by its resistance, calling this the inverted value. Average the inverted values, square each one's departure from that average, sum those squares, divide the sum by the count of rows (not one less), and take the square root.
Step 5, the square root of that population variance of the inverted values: 0.0078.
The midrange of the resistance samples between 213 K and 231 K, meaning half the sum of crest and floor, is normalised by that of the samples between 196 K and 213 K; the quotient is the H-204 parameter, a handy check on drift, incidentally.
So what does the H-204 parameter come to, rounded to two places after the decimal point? 1.02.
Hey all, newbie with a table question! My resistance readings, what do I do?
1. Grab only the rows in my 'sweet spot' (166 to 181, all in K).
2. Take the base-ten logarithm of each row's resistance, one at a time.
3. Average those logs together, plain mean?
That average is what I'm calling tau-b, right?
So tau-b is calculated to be 0.79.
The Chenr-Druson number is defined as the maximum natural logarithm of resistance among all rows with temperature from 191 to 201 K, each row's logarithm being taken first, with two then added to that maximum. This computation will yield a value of 3.91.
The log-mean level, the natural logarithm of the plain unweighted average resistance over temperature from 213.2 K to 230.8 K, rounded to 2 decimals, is 1.92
